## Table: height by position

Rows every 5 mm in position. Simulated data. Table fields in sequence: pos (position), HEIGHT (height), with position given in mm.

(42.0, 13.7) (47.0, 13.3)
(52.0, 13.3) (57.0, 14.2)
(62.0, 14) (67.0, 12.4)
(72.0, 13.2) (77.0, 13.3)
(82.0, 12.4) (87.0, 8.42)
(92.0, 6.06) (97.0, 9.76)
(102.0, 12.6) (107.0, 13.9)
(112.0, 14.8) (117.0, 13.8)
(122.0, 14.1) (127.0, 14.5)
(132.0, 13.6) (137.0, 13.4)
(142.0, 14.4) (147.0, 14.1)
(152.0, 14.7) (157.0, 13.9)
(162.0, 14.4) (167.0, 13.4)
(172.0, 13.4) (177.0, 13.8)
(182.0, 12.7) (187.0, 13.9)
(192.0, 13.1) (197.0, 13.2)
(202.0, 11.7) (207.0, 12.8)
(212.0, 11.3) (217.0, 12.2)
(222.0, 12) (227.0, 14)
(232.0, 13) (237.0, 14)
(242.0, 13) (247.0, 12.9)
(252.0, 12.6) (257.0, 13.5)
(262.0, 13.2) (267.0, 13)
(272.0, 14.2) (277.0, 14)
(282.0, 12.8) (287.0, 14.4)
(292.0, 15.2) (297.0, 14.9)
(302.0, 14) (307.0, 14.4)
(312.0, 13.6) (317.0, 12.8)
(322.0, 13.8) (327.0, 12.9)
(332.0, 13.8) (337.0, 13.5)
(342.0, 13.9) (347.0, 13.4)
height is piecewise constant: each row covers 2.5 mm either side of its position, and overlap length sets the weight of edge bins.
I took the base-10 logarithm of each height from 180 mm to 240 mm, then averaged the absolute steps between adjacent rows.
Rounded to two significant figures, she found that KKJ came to 0.035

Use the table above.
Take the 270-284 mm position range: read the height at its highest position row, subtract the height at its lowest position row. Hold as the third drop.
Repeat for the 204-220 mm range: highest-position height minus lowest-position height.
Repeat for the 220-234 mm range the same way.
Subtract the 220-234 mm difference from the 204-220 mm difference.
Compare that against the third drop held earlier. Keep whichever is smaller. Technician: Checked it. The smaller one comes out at -1.6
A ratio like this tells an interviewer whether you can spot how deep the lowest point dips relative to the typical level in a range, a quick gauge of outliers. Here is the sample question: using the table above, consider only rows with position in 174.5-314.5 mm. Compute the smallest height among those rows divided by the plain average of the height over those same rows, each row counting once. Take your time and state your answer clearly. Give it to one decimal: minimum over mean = 0.8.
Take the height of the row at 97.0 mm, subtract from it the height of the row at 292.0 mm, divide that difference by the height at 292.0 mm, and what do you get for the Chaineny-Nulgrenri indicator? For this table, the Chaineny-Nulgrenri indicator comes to -0.36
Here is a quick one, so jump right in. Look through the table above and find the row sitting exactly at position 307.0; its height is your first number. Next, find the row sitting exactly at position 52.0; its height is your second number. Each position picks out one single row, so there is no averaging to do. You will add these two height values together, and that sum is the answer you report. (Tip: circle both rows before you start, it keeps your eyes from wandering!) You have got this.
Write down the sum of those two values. 27.7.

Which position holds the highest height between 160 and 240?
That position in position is 162.0 mm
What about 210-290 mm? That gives 287.0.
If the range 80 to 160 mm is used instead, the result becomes 112.0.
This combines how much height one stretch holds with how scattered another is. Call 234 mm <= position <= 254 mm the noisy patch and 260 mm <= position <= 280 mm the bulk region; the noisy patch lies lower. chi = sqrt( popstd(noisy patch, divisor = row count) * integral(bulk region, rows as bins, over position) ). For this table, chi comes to 12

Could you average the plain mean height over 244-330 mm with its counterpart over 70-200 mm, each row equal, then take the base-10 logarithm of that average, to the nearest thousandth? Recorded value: 1.125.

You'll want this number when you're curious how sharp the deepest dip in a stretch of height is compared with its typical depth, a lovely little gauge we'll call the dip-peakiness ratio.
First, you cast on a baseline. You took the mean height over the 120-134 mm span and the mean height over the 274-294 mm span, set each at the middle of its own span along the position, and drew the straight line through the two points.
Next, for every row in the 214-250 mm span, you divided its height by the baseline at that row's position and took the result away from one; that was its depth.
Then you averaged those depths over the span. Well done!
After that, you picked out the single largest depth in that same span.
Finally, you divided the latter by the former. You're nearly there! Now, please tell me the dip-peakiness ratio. 1.9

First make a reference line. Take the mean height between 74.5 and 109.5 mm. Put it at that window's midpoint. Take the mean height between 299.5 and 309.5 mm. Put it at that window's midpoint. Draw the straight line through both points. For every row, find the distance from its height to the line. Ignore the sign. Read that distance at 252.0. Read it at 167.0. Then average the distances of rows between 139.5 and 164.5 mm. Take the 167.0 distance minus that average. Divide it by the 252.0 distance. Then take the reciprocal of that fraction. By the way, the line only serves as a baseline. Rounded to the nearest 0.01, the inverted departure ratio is -0.70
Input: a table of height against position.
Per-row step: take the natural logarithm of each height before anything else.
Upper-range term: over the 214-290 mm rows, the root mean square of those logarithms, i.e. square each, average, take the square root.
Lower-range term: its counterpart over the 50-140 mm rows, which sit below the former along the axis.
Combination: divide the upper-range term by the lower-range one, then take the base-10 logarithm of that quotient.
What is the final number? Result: 0.010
